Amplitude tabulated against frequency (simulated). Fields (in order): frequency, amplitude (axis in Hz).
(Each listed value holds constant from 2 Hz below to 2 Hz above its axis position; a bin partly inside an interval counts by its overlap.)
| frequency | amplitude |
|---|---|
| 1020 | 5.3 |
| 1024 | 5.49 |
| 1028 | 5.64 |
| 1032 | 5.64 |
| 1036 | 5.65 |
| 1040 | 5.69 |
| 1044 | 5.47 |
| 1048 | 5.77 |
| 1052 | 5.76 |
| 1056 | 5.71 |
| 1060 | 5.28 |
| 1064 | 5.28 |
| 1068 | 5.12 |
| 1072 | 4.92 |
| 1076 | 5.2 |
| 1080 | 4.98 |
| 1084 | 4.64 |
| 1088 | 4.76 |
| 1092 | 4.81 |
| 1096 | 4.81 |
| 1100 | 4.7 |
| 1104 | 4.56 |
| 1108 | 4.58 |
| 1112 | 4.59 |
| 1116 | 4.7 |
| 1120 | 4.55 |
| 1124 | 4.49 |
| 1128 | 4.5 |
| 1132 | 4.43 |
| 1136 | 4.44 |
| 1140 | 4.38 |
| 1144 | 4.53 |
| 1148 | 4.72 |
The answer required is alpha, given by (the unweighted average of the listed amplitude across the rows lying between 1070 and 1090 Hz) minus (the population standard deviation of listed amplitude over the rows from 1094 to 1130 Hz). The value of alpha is 4.8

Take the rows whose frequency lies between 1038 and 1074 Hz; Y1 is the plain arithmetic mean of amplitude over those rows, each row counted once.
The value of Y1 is 5.4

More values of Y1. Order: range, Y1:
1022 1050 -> 5.6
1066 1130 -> 4.7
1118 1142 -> 4.5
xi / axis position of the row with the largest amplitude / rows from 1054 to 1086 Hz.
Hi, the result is 1056 Hz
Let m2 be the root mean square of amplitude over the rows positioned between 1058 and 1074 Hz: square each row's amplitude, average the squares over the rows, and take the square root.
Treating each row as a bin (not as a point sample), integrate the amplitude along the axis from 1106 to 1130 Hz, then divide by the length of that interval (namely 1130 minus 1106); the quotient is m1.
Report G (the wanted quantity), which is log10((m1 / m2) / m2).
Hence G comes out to -0.76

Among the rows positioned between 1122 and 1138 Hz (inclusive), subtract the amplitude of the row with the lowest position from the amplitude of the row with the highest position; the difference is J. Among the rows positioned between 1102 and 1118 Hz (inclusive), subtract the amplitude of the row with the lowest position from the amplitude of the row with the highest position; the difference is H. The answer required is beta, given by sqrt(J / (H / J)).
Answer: 0.1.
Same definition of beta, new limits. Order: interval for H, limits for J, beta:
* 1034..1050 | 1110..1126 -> 0.3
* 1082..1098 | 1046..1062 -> 1.2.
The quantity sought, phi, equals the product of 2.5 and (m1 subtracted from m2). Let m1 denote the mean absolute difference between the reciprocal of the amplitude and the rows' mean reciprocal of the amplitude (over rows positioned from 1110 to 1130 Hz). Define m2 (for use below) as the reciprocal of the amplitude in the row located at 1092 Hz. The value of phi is 0.512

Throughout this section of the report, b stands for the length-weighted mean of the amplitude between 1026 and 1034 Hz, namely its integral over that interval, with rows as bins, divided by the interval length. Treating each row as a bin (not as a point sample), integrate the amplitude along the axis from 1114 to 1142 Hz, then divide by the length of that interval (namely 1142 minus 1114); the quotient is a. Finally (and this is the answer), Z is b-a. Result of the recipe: 1.1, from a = 4.5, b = 5.6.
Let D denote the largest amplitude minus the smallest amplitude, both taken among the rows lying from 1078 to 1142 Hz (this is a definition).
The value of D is 0.6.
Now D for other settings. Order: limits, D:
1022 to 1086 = 1.1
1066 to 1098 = 0.6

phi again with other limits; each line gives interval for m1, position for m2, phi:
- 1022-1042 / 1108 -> 0.542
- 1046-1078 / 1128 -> 0.532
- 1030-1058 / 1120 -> 0.544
